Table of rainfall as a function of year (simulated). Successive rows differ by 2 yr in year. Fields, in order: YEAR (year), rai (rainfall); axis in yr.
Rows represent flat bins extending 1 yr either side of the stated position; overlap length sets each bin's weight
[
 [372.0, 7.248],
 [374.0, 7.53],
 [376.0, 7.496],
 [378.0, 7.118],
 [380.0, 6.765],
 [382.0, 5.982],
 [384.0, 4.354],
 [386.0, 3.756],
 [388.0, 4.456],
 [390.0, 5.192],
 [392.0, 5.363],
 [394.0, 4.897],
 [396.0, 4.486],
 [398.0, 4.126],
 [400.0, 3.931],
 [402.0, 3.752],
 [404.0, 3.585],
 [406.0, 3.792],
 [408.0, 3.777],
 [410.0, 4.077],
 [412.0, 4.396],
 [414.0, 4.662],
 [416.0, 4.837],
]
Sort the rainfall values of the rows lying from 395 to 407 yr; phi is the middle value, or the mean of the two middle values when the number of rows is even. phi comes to 3.9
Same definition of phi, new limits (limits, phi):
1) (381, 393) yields 4.8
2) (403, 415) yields 3.9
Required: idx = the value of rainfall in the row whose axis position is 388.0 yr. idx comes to 4.456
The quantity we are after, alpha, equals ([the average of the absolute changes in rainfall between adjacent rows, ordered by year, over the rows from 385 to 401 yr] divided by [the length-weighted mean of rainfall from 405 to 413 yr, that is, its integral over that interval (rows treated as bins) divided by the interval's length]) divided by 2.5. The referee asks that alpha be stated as 0.04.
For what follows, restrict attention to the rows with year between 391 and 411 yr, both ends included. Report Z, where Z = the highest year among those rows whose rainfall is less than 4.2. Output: 410.0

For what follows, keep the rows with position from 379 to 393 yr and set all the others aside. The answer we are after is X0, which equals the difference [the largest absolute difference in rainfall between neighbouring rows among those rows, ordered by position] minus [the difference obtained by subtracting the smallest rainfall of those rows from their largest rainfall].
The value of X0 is -1.4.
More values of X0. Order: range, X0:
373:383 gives -0.8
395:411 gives -0.5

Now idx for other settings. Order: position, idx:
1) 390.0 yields 5.192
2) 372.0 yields 7.248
